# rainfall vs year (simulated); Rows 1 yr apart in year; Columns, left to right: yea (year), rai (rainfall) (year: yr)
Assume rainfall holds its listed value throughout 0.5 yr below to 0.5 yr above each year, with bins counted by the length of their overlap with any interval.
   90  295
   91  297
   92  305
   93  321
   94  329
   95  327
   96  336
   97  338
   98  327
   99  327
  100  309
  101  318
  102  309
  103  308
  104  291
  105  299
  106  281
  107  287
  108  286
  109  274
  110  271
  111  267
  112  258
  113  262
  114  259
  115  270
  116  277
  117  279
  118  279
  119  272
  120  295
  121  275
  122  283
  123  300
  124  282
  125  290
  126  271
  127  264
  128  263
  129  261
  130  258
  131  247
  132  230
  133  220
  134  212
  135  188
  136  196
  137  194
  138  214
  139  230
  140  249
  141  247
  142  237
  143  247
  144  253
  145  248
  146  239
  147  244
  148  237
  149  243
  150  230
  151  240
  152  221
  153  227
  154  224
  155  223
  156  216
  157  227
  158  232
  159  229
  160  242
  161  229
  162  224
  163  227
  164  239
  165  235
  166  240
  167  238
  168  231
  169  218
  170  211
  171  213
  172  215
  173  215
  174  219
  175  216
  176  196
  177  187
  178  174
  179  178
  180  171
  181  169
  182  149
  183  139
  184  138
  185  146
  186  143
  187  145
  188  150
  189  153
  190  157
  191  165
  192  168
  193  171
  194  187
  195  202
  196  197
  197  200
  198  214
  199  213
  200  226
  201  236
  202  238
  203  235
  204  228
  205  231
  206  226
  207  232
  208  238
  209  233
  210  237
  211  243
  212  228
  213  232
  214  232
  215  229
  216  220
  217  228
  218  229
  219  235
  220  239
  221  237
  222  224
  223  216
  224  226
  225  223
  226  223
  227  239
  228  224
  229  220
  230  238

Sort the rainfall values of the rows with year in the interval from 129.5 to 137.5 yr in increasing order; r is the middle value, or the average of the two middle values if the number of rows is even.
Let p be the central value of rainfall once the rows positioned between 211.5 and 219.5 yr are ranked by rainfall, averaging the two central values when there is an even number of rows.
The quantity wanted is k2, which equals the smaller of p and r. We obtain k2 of 216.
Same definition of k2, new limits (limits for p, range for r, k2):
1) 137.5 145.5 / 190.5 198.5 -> 192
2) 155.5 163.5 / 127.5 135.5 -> 228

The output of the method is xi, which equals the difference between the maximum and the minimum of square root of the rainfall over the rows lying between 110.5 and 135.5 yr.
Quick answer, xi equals 3.6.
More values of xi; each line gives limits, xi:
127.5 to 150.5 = 2.5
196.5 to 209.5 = 1.3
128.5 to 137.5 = 2.4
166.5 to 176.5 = 1.4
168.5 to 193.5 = 3.1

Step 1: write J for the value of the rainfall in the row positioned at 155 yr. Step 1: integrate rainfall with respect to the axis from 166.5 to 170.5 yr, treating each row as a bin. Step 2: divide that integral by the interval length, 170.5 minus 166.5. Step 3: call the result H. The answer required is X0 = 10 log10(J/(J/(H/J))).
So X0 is 0.0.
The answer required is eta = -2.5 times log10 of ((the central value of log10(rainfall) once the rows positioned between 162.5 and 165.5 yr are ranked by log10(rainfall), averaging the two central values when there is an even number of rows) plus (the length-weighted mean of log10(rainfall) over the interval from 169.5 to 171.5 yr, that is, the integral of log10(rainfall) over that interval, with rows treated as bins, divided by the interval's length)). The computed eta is -1.68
